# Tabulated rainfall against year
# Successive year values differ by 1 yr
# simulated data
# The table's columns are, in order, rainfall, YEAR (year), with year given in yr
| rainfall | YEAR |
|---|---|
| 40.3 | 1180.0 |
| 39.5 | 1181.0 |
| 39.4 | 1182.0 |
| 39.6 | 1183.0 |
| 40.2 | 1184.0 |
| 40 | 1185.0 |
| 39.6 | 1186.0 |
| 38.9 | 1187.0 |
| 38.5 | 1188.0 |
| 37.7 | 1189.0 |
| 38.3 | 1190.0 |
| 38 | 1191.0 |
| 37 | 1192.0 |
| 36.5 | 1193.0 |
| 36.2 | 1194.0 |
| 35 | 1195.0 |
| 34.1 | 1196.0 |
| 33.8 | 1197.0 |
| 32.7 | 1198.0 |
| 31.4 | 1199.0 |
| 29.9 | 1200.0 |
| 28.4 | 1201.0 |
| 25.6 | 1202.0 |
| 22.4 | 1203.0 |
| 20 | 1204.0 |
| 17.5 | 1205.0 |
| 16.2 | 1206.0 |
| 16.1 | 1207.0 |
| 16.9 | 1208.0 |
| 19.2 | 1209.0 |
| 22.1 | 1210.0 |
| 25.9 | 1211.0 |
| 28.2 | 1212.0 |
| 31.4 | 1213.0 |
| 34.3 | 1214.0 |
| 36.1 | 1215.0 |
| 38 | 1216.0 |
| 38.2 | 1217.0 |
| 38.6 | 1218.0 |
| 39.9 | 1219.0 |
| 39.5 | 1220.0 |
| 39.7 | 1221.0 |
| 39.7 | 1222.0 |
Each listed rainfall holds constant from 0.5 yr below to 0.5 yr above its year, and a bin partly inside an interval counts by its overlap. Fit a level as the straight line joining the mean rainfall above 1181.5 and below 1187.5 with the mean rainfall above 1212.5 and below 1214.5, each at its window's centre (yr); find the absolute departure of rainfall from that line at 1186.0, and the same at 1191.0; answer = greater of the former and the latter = 0.3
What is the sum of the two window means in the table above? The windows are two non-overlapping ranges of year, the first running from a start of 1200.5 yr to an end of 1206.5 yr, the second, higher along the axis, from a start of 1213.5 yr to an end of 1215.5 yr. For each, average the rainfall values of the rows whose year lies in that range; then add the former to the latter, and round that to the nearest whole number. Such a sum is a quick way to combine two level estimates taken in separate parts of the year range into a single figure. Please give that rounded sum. 57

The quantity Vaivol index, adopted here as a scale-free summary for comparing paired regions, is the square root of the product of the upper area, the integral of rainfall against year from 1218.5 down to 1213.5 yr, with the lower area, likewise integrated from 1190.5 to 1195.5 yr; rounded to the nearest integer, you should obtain 184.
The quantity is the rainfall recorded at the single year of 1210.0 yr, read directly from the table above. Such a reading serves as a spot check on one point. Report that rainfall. 22.1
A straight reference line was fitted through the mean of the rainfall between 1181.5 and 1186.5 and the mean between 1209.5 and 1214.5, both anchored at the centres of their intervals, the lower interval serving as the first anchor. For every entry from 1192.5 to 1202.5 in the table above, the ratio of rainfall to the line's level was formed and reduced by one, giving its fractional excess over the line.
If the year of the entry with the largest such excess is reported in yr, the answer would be 1194.0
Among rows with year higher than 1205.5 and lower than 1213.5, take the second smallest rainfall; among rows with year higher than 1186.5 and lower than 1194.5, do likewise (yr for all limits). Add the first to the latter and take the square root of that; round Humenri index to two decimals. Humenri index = 7.26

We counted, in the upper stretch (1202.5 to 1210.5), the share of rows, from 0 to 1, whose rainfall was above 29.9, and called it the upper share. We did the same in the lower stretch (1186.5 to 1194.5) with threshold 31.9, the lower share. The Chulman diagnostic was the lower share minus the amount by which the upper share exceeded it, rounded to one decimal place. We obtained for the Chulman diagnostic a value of 2.0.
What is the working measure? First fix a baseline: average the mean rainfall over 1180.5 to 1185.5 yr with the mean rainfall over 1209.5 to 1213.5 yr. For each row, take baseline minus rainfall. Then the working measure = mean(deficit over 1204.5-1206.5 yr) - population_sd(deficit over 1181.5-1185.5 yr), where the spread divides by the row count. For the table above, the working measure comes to 16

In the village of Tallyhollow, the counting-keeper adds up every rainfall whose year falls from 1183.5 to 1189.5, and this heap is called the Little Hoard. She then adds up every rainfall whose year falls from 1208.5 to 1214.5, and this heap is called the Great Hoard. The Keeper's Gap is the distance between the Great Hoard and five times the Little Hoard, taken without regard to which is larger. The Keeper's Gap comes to 1013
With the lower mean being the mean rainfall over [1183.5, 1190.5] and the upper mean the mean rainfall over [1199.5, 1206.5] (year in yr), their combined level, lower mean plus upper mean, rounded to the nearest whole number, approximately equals 62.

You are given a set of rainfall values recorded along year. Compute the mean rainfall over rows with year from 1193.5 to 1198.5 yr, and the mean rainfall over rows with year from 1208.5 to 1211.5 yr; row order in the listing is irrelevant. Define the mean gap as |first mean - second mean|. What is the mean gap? 12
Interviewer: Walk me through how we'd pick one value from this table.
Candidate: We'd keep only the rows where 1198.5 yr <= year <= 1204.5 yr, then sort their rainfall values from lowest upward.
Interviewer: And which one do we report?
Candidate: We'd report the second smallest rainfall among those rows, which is 22.4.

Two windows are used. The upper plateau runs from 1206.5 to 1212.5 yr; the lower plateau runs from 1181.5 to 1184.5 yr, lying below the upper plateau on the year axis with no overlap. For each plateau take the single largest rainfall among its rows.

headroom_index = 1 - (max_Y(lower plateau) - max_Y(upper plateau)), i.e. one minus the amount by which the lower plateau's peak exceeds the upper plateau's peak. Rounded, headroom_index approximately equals -11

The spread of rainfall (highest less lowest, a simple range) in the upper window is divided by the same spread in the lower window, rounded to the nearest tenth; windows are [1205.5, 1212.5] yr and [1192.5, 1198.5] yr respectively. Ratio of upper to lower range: 3.2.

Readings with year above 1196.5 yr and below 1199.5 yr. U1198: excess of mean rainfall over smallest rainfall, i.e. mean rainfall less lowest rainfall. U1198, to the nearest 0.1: 1.2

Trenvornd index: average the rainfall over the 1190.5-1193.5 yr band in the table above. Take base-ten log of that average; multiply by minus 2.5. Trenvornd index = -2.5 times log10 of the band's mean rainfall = -3.93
